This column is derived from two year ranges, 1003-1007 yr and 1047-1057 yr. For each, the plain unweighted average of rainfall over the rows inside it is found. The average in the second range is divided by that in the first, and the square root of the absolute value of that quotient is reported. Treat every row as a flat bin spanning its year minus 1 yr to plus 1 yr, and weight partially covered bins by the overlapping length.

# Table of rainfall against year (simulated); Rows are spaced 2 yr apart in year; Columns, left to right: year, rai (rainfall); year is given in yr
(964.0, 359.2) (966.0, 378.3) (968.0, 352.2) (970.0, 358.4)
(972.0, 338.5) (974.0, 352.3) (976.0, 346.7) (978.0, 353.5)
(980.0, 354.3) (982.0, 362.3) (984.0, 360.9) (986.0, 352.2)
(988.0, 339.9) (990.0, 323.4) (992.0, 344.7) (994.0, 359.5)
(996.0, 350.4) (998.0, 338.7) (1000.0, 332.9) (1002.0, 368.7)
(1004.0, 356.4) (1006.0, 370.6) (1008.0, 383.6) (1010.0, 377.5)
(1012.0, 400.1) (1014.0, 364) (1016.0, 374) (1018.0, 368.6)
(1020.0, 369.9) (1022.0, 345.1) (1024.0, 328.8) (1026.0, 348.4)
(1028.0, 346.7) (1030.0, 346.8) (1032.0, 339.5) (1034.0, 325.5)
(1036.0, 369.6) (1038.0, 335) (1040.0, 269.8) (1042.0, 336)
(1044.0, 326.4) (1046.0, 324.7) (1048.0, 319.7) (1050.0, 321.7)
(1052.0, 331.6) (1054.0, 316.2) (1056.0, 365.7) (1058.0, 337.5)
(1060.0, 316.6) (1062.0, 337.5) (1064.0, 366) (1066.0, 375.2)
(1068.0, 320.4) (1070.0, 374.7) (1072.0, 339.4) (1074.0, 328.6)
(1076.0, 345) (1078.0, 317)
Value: 0.95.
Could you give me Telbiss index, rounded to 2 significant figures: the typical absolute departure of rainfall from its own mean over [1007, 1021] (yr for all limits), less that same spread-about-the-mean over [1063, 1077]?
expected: -10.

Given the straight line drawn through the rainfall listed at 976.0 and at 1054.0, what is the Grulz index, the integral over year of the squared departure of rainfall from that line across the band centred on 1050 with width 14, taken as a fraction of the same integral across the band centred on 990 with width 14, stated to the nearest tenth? 2.3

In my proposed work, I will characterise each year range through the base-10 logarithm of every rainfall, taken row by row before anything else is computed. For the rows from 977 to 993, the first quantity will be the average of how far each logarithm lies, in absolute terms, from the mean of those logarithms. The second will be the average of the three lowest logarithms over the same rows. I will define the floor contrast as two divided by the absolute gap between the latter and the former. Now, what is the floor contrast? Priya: 0.796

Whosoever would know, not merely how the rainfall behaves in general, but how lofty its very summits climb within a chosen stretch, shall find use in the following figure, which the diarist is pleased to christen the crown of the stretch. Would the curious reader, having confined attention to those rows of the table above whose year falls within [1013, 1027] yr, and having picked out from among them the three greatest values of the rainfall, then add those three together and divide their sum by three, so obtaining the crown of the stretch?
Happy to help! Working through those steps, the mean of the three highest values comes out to 371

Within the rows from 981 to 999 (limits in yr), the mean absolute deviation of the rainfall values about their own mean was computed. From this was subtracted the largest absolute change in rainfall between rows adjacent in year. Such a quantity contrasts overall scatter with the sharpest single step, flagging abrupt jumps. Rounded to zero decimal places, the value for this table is -11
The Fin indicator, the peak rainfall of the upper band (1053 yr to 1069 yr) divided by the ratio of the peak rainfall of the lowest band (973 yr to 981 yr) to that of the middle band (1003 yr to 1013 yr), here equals 424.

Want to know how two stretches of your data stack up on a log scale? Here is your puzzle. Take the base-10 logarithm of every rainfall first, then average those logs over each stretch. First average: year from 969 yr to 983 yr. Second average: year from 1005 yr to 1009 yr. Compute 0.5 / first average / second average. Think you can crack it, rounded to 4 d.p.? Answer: 0.0762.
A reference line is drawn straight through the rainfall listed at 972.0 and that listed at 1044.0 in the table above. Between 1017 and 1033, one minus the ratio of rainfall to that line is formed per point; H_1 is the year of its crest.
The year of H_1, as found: 1024.0 yr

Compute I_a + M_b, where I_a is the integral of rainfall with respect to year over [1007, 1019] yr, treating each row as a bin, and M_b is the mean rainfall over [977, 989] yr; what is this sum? 4889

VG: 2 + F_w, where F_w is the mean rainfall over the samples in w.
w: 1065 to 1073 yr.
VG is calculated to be 354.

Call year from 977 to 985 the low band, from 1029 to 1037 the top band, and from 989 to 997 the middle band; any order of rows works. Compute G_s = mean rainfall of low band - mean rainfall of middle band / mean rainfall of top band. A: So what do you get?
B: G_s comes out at 357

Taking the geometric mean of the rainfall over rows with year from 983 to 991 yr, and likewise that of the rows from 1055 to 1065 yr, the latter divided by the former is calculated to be 1.00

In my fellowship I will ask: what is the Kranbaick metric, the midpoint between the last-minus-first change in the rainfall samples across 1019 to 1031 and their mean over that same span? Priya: 162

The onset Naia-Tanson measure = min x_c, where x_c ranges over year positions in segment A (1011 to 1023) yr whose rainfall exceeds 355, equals 1012.0 yr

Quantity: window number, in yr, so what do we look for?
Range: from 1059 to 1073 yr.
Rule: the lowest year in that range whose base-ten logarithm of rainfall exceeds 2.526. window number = 1062.0 yr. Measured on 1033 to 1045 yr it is 1036.0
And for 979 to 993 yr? 980.0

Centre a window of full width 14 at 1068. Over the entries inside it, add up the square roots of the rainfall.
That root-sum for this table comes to 131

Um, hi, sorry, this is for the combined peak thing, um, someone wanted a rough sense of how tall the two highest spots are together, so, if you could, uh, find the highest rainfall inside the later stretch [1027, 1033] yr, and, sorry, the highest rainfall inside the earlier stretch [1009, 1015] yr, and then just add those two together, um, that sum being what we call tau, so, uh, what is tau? 747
